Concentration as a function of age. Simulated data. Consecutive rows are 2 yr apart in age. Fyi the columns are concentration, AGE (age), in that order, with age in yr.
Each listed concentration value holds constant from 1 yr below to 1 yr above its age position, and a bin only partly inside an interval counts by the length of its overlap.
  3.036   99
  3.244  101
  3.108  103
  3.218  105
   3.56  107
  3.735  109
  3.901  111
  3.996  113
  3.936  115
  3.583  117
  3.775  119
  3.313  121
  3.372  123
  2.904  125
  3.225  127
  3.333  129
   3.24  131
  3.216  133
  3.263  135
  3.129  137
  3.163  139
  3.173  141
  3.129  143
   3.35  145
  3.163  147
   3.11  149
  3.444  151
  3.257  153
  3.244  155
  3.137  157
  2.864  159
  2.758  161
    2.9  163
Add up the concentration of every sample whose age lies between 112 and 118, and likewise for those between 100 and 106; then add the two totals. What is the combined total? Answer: 21.1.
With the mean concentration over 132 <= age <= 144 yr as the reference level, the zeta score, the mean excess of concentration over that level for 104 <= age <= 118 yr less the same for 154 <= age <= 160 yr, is 0.62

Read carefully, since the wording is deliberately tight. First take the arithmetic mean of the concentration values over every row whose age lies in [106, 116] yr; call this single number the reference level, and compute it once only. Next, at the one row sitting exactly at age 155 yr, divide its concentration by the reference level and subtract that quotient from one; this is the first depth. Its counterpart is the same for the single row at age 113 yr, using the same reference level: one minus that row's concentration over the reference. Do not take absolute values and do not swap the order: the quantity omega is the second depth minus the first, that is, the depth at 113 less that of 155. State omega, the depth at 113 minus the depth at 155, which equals -0.20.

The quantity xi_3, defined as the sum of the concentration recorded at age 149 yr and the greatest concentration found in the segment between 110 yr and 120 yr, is 7.1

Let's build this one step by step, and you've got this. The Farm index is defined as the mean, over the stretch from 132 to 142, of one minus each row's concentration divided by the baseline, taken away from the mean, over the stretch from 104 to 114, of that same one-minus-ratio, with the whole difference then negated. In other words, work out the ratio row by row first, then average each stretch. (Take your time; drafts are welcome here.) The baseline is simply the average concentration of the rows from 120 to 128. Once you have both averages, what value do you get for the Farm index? 0.15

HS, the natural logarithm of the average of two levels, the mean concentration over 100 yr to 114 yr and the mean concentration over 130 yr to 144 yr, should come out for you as 1.21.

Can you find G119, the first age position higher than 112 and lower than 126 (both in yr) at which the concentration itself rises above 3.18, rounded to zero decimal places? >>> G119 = 113 yr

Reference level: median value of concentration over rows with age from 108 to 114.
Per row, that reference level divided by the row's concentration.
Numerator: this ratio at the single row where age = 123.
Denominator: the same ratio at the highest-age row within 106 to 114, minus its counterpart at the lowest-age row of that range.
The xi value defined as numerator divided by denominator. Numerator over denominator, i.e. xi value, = -10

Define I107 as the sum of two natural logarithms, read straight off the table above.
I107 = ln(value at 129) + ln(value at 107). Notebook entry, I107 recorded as 2.47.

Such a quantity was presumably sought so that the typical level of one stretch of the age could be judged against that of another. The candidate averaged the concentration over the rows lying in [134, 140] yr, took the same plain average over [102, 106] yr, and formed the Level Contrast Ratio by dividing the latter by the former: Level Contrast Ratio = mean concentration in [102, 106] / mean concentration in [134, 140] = 0.99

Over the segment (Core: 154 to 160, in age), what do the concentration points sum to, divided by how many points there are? 3.08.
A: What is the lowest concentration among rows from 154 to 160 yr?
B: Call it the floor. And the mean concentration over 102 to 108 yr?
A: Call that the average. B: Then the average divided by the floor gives 1.15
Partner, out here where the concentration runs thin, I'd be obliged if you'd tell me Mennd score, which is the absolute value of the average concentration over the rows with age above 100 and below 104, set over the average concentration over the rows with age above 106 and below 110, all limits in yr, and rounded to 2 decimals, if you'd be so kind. 0.87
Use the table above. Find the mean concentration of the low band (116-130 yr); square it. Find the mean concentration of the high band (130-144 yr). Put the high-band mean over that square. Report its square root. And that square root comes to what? 0.53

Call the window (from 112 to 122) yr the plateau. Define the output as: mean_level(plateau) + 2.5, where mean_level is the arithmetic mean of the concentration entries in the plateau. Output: 6.2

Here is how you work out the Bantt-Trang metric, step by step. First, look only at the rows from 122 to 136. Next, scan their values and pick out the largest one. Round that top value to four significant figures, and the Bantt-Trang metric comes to 3.372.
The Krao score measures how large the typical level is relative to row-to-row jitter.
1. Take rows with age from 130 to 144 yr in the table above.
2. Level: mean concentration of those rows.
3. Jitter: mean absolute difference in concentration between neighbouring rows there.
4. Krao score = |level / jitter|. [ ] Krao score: 65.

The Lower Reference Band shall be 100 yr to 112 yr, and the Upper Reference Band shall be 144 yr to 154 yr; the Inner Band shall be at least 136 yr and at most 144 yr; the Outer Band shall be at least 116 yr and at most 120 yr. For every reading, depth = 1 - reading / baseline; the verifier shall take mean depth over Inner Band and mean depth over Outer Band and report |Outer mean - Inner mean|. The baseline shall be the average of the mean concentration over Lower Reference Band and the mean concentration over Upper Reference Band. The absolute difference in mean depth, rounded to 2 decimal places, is 0.16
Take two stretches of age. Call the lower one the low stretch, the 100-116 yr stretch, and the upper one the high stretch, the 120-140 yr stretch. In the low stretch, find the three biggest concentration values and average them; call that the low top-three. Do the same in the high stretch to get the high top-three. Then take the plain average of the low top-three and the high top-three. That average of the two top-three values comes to 3.64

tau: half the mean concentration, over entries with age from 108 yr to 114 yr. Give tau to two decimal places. 1.94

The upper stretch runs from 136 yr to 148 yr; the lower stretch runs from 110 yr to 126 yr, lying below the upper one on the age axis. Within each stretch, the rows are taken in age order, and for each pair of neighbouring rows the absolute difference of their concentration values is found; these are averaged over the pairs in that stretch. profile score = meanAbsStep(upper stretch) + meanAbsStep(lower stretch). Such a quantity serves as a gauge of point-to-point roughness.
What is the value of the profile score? 0.34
